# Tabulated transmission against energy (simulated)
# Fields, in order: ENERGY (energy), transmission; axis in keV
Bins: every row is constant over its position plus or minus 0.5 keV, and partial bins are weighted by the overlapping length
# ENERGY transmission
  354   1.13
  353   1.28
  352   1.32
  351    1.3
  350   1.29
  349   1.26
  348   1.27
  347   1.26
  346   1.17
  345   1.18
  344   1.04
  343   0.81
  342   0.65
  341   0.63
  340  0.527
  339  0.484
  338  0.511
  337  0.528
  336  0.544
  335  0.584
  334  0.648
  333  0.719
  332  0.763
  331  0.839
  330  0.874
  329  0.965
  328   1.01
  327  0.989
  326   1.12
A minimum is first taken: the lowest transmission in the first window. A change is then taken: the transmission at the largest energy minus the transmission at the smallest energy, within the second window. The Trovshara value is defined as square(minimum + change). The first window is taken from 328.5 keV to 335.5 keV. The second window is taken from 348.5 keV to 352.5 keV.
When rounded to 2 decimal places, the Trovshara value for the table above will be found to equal 0.41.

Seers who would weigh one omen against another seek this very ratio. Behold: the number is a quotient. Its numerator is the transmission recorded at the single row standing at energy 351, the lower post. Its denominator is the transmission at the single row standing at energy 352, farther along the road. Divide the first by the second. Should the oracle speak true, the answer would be 0.98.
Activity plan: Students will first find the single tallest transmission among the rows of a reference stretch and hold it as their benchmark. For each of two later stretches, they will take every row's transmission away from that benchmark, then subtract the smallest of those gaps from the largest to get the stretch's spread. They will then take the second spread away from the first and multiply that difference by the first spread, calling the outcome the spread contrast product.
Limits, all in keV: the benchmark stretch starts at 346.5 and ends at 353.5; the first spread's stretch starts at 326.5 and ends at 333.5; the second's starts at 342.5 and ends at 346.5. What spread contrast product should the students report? -0.02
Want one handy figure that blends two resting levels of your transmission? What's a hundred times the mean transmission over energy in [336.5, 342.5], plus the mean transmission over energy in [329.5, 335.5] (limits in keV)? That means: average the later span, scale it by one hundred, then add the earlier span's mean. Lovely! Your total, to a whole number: 56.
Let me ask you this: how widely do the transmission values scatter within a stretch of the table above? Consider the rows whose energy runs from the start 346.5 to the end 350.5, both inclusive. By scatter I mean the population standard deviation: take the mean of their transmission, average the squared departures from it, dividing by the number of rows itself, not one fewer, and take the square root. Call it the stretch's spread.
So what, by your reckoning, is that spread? 0.01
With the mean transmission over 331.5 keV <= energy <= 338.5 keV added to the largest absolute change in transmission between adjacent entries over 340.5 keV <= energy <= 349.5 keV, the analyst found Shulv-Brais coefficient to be 0.84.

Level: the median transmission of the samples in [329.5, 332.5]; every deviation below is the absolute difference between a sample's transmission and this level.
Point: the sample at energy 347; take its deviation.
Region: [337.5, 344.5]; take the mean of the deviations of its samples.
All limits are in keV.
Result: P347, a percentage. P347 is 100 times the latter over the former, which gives 55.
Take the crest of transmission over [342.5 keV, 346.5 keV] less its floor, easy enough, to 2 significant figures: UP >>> 0.37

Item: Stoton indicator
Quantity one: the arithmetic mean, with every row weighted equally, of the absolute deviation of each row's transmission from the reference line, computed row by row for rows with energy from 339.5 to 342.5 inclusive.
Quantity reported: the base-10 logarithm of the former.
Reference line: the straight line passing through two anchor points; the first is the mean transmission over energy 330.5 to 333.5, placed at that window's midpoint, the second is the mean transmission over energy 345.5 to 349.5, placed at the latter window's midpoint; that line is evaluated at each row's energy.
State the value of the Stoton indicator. -0.35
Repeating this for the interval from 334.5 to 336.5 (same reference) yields -0.50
